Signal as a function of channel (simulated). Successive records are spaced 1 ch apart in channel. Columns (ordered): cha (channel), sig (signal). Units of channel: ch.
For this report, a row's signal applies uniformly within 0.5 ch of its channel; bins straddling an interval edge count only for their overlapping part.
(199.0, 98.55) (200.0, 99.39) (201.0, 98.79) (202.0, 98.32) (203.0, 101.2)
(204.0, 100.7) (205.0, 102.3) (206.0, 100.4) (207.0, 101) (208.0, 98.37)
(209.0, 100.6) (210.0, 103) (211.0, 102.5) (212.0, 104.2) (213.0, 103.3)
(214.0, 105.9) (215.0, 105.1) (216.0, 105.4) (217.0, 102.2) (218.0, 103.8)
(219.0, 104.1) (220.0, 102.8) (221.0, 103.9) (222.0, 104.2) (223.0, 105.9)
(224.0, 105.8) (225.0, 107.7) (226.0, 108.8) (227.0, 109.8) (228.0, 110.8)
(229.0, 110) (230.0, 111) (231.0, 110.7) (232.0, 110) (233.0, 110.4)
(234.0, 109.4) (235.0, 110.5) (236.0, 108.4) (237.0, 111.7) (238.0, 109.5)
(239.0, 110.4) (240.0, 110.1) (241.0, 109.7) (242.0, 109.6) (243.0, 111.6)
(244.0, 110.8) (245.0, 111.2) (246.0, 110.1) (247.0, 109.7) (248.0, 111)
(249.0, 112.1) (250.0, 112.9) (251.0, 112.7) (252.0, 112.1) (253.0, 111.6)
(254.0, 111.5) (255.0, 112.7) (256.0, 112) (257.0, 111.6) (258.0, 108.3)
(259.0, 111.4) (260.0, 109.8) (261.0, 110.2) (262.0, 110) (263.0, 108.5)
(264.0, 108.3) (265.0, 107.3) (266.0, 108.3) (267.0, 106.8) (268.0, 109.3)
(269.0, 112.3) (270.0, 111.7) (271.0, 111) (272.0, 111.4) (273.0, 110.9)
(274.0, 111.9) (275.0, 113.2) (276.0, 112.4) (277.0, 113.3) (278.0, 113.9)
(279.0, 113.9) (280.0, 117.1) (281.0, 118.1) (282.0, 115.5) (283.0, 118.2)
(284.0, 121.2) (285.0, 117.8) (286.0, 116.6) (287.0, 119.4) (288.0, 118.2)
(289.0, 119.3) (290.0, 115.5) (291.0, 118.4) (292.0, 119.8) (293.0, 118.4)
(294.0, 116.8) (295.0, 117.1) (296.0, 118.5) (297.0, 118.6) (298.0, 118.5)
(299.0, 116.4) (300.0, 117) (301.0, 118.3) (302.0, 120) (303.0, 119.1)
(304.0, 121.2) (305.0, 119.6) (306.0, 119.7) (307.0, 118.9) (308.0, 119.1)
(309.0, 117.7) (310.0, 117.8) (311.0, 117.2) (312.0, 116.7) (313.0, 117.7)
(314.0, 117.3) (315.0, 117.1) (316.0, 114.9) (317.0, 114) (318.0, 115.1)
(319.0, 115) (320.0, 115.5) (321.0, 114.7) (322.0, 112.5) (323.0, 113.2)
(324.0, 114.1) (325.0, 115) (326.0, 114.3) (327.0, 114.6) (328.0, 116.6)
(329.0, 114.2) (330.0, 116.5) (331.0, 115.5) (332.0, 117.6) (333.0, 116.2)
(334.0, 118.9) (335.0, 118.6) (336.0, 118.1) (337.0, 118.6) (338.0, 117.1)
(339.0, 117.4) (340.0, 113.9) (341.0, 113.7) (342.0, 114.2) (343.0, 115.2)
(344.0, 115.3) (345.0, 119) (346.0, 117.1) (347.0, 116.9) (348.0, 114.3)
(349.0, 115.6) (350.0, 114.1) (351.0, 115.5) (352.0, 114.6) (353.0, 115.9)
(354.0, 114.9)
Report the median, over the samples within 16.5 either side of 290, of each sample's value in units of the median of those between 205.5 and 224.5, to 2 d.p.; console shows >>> 1.14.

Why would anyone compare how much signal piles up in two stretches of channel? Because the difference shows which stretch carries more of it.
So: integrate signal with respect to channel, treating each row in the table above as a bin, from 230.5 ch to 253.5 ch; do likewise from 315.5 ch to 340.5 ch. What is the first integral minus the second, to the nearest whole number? -346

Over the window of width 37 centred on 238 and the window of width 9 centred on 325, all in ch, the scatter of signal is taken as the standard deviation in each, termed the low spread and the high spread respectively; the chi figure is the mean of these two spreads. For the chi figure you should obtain 1.8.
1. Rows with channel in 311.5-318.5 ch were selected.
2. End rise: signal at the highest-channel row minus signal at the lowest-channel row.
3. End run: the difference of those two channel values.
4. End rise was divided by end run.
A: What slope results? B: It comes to -0.27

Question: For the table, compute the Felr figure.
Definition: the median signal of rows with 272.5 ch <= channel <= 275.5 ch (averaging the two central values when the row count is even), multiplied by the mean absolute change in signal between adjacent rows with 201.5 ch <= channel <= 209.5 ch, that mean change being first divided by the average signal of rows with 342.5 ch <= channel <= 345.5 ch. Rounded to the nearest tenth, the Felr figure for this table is 1.7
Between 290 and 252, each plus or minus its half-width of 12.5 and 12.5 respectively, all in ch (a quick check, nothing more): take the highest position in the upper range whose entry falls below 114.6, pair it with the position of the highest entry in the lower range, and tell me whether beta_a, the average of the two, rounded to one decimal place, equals 264.5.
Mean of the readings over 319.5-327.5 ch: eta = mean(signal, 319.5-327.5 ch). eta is 114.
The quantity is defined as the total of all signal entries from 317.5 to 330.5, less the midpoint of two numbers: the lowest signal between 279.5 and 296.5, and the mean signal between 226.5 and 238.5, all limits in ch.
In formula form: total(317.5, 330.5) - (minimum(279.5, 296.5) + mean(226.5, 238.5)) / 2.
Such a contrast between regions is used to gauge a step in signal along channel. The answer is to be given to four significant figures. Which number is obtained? 1378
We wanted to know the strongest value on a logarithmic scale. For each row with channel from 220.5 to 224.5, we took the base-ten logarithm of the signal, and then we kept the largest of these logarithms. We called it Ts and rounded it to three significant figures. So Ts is 2.02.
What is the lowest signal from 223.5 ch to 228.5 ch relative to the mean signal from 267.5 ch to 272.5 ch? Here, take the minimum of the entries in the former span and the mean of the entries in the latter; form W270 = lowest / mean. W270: 0.95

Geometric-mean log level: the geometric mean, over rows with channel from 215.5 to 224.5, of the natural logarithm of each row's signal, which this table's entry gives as 4.65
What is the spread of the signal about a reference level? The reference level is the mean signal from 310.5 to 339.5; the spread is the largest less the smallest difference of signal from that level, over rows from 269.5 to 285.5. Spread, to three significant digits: 10.3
